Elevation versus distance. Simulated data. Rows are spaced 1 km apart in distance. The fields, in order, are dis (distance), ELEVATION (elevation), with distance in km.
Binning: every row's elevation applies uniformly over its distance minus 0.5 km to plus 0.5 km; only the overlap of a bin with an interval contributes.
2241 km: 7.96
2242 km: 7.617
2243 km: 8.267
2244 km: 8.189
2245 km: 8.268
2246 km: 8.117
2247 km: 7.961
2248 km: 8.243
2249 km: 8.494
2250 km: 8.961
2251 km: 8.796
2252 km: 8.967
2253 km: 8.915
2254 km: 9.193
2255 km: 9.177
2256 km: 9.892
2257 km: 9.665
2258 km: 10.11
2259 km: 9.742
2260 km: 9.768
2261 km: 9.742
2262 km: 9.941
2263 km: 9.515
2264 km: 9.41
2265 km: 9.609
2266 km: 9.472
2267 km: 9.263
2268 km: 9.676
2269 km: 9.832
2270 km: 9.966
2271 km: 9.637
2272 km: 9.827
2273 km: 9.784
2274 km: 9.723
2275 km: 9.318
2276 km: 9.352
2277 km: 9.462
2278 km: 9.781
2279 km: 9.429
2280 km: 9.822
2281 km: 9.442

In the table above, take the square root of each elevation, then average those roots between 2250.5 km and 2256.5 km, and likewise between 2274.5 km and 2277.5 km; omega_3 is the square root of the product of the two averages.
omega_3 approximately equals 3.04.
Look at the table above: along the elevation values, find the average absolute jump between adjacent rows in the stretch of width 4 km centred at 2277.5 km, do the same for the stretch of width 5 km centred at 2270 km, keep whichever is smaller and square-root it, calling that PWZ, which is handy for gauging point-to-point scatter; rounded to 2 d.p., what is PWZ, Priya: 0.45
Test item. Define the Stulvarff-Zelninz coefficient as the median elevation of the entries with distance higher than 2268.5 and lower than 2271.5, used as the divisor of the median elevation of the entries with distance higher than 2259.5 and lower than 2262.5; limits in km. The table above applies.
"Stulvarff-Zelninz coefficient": 0.99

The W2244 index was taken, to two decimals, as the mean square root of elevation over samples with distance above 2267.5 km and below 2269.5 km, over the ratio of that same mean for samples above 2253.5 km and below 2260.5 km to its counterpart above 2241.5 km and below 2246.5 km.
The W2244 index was 2.86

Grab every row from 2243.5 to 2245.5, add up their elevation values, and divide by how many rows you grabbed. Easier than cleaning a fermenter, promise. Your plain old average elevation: 8.2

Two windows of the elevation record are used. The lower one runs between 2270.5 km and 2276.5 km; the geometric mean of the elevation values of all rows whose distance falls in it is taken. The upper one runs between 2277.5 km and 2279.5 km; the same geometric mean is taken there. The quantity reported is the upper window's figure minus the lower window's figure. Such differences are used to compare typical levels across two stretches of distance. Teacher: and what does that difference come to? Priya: 0.0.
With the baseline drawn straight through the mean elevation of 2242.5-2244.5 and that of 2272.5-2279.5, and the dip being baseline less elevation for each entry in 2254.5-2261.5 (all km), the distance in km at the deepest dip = 2255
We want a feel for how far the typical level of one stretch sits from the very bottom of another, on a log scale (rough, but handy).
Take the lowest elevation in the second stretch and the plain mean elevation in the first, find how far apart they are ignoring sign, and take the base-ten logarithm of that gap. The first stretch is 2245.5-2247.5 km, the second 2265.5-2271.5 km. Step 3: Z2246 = 0.09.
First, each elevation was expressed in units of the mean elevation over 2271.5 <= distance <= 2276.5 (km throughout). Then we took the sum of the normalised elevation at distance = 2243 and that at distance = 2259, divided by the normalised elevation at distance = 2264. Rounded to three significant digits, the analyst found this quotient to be 1.91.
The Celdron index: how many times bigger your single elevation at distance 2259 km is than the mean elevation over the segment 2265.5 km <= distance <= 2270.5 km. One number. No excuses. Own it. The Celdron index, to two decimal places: 1.01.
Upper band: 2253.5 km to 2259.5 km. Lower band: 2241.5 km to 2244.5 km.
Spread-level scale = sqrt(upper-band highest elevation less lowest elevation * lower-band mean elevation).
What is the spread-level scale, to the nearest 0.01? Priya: 2.74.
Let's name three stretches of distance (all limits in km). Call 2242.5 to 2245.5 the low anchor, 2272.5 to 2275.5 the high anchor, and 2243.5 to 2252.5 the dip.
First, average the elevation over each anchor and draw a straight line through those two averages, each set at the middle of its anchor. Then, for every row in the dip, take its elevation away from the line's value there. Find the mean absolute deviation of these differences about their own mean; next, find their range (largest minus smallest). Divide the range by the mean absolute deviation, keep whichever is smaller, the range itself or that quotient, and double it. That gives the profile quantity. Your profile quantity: 1.73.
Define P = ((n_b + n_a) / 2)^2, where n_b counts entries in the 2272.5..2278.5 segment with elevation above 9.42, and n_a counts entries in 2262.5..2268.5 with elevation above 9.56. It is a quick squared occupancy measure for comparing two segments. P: 9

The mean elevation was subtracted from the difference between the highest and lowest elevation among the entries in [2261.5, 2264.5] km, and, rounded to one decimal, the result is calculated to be -9.1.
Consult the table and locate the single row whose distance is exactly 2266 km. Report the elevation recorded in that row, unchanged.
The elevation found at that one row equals 9.472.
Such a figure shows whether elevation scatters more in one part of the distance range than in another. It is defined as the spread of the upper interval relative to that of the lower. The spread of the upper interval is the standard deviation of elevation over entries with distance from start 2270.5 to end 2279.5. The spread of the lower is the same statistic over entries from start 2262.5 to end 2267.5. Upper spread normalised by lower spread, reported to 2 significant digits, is 1.6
